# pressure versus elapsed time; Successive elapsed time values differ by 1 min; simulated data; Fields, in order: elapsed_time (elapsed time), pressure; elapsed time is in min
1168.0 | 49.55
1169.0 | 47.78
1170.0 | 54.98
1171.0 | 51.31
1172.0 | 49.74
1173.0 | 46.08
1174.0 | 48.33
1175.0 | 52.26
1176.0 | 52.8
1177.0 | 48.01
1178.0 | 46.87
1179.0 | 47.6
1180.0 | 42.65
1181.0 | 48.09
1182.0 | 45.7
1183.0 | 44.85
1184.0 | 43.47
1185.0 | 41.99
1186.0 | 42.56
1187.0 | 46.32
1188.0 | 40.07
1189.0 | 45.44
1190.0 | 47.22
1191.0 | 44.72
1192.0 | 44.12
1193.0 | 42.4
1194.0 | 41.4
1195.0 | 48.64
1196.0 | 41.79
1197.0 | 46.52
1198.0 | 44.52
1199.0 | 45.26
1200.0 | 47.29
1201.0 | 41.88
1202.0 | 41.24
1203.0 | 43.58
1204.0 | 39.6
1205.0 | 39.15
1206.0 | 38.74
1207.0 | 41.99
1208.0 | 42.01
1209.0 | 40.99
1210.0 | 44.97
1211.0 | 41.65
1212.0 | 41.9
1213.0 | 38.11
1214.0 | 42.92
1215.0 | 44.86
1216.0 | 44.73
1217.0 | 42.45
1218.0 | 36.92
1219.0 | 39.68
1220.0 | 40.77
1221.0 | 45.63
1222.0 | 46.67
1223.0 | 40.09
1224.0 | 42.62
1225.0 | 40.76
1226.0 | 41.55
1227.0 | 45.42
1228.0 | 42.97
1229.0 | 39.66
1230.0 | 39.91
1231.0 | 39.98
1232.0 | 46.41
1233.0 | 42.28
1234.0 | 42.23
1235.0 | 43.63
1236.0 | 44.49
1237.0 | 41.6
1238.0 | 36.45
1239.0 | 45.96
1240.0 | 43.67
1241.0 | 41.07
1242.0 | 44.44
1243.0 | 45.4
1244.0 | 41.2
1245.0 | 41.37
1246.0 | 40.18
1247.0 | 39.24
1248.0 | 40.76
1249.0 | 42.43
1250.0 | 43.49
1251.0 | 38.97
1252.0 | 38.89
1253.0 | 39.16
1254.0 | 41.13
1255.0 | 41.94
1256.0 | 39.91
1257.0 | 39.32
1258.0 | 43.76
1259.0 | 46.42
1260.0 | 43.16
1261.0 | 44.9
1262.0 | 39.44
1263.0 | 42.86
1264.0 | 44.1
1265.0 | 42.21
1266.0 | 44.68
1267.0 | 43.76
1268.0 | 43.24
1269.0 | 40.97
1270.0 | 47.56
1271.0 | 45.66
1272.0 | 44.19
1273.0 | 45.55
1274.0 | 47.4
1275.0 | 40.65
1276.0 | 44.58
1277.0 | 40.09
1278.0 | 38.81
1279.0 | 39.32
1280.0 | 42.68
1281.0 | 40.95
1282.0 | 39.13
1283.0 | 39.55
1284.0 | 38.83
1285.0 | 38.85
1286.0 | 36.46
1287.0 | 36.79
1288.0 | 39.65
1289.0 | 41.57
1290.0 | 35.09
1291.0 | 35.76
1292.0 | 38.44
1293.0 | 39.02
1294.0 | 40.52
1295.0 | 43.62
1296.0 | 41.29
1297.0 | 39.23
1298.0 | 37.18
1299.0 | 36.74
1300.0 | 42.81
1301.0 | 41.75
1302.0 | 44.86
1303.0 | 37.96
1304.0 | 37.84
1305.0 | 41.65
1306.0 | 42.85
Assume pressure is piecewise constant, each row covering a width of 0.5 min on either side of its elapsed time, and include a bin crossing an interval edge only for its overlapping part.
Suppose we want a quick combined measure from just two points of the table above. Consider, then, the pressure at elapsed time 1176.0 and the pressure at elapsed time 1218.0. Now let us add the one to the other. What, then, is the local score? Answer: 90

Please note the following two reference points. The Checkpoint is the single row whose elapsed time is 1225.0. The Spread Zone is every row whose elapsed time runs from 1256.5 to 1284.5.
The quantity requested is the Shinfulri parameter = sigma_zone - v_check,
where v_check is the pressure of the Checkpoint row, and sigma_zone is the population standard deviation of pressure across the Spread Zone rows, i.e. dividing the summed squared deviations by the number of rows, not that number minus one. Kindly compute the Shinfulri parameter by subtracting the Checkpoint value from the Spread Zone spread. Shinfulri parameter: -38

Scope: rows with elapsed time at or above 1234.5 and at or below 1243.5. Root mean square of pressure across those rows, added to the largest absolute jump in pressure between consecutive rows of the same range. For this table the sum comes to 53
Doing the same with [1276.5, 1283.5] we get 43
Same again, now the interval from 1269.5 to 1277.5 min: 51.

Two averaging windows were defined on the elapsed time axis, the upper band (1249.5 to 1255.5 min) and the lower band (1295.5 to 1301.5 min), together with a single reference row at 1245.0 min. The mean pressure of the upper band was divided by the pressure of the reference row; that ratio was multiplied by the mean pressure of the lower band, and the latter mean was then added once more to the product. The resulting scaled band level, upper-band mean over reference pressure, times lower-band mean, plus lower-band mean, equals 78.9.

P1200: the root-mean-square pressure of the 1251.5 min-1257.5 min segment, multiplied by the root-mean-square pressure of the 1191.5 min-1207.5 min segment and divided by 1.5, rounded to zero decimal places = 1151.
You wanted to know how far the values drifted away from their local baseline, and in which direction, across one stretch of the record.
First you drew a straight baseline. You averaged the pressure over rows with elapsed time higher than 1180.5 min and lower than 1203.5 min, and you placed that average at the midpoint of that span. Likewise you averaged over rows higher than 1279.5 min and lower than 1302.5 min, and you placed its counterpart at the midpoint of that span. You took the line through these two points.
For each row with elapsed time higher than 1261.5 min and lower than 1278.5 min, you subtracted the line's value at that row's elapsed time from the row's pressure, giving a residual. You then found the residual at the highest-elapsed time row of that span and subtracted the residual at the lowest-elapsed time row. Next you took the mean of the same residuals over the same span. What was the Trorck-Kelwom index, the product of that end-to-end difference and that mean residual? 0.4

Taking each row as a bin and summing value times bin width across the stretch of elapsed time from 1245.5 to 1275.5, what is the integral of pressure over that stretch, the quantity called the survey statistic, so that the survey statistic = 1276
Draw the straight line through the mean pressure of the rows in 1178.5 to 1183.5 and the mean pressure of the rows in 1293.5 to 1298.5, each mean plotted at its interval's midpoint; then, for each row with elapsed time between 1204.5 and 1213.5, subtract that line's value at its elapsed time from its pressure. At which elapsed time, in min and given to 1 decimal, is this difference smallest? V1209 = 1213.0 min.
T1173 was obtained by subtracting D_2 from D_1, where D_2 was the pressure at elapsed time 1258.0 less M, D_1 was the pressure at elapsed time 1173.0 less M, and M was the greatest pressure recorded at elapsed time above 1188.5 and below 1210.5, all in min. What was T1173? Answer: 2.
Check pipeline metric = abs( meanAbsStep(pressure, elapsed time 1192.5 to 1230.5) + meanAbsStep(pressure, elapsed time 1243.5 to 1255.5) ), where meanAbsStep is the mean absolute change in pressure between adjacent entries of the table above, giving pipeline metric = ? 4.0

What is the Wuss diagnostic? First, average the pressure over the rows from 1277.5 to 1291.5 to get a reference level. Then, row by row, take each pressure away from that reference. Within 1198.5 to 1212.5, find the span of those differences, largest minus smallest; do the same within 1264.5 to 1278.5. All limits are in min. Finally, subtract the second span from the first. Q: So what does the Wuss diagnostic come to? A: -0.2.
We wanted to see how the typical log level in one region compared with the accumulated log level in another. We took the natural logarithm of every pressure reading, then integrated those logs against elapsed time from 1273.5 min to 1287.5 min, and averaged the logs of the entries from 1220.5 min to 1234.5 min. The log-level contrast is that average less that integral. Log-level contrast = -48.0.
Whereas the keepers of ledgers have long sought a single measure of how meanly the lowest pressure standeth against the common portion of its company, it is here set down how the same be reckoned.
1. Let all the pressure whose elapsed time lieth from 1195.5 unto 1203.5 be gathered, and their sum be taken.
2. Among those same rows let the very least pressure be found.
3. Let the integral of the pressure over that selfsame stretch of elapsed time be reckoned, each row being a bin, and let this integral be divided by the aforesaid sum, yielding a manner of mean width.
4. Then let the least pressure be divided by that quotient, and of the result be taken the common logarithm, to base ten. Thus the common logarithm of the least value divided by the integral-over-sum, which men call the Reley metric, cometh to 1.62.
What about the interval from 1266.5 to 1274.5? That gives 1.61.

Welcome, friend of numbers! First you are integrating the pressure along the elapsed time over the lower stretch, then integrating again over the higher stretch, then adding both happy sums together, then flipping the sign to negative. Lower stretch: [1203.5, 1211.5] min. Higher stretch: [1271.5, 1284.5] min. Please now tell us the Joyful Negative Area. -871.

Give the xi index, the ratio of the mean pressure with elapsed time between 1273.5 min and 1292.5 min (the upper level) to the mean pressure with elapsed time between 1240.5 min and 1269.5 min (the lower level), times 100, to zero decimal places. 95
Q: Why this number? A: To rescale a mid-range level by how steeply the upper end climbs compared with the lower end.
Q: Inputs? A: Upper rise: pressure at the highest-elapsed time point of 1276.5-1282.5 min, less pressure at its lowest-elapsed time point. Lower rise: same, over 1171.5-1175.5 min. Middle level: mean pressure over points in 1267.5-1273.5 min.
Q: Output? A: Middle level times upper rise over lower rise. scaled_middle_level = -17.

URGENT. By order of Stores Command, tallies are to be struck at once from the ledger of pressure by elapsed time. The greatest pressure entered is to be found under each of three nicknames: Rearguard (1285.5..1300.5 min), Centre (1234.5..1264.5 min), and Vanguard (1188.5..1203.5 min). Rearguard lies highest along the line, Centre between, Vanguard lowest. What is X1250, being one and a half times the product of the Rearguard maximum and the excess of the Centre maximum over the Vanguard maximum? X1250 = -145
